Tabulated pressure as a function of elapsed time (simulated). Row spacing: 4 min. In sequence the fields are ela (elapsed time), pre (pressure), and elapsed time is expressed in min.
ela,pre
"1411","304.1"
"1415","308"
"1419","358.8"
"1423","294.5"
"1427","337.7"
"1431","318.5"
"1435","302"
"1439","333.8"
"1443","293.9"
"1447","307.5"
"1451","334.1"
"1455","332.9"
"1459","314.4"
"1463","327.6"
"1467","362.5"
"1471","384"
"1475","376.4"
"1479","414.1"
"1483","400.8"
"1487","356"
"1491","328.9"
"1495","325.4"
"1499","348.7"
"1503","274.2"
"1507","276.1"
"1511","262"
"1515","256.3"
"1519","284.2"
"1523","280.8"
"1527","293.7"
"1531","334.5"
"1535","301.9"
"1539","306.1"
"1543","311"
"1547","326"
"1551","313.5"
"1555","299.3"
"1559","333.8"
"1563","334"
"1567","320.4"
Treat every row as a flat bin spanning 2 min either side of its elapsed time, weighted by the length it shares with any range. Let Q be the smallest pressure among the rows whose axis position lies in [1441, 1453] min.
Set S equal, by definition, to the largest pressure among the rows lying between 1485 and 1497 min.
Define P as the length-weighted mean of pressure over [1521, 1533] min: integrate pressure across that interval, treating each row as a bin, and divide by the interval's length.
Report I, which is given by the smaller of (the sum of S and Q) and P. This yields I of 303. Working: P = 303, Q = 293.9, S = 356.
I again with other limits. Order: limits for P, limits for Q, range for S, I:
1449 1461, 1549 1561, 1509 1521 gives 327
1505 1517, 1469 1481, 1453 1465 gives 265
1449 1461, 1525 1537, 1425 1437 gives 327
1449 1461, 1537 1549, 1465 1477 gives 327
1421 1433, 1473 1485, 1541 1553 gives 317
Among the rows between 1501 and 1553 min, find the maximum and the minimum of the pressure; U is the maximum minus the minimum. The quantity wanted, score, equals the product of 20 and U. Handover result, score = 1564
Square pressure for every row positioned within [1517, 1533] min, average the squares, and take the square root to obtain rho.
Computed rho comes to 299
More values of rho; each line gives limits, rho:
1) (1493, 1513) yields 299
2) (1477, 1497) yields 367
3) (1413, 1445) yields 319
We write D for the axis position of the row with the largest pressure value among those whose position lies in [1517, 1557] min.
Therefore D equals 1531 min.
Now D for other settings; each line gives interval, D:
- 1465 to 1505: 1479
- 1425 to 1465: 1427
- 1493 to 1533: 1499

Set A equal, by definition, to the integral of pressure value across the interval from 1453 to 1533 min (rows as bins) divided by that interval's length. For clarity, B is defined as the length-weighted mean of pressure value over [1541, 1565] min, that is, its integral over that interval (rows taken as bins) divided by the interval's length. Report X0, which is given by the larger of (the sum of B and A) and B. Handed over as 646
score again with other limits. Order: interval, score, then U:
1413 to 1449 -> 1298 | 65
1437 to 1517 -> 3156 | 158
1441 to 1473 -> 1802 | 90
